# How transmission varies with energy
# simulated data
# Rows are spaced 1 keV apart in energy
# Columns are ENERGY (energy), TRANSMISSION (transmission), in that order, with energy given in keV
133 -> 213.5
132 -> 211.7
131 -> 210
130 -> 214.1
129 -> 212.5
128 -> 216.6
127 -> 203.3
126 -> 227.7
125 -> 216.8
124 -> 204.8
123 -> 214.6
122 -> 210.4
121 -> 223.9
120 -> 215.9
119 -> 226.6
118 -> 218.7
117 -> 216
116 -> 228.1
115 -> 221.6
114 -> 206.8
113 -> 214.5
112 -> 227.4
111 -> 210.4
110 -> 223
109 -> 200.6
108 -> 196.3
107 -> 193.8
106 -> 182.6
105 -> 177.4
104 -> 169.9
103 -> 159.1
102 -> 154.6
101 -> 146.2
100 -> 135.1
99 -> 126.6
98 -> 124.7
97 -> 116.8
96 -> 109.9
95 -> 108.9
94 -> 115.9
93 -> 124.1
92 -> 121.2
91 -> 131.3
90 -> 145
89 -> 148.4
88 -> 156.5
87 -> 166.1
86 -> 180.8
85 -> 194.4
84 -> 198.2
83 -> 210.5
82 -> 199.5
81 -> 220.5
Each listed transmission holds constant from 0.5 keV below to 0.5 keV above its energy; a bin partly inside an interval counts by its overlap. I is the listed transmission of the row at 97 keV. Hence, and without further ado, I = 116.8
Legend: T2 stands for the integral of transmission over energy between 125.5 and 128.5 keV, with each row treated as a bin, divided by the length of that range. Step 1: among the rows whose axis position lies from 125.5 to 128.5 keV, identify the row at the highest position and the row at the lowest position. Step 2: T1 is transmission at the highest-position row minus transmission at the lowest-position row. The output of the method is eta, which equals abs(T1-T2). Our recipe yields 227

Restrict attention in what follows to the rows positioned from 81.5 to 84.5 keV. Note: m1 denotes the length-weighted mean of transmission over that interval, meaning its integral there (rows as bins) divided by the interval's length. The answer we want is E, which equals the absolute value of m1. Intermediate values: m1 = 203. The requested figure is 203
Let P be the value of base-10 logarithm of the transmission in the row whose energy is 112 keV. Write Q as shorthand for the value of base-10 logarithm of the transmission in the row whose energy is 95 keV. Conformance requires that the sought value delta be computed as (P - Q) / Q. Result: 0.16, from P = 2.36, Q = 2.04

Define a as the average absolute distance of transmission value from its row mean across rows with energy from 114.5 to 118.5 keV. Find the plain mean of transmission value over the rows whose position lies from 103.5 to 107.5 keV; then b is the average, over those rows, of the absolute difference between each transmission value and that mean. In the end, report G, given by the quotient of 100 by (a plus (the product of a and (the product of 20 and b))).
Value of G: 0.18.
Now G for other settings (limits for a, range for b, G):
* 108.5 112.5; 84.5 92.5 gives 0.03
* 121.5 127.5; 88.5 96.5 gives 0.06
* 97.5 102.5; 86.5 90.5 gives 0.07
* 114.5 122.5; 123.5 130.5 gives 0.17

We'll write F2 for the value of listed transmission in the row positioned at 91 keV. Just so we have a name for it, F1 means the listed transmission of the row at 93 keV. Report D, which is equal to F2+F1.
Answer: 255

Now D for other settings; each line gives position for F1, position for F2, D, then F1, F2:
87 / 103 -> 325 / 166.1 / 159.1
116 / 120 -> 444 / 228.1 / 215.9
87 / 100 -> 301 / 166.1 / 135.1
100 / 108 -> 331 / 135.1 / 196.3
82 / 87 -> 366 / 199.5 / 166.1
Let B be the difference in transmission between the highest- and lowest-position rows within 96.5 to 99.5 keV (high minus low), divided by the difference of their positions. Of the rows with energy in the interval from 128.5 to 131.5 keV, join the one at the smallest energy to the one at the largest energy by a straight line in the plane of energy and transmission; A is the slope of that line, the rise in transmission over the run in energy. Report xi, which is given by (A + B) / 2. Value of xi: 2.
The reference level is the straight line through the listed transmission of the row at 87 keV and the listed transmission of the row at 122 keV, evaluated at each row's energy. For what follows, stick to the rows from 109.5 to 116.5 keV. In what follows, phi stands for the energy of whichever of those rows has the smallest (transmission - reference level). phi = 114 keV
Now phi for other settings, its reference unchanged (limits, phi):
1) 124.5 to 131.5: 127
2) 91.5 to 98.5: 96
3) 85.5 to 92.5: 92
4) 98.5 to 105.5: 99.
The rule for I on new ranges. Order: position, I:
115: 221.6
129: 212.5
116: 228.1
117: 216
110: 223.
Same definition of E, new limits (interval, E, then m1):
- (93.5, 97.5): 113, 113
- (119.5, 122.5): 217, 217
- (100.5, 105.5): 161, 161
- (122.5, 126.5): 216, 216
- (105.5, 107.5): 188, 188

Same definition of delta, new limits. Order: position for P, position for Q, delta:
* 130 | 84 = 0.01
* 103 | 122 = -0.05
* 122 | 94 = 0.13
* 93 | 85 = -0.09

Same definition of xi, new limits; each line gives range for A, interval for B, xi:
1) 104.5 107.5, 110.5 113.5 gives 5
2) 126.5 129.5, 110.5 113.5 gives 3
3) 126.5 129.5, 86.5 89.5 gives -2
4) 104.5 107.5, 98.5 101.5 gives 9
